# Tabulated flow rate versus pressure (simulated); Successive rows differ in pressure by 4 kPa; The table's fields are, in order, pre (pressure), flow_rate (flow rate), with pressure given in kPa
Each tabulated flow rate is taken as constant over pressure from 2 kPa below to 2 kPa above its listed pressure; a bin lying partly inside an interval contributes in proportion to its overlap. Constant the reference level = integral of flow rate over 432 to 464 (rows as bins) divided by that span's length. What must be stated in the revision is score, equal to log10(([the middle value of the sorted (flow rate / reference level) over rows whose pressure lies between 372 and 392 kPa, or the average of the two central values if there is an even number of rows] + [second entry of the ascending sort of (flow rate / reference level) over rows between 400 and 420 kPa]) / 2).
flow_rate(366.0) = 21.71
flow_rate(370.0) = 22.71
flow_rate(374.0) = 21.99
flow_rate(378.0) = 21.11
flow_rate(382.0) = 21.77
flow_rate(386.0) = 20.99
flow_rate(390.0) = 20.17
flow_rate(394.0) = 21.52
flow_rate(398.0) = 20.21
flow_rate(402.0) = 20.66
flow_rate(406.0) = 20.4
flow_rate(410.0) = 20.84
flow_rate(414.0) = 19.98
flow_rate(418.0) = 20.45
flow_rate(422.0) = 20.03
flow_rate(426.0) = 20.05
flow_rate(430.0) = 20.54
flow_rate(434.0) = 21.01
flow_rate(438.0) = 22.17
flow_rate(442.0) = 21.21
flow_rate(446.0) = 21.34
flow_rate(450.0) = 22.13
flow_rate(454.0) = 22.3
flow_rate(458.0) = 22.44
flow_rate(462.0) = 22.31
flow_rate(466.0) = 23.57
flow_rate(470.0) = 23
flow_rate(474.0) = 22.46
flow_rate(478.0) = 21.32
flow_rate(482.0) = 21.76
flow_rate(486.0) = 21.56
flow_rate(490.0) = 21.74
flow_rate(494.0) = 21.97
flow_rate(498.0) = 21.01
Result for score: -0.023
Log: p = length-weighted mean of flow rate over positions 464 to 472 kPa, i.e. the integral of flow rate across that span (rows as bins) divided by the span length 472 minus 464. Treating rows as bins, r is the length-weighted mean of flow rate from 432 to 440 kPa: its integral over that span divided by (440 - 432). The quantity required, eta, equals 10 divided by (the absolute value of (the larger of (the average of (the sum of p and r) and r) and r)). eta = 0.301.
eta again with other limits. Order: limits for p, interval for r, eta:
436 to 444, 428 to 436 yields 0.316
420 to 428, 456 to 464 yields 0.309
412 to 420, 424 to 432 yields 0.329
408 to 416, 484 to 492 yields 0.314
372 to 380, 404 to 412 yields 0.319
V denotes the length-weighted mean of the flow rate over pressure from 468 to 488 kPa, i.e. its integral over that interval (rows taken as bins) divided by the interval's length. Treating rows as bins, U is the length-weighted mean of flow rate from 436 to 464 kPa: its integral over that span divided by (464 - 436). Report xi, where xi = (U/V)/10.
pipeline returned 0.100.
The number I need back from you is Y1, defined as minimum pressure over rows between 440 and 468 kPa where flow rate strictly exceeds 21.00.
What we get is 442.0 kPa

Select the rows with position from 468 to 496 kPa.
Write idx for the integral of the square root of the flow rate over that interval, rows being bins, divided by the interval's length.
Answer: 4.69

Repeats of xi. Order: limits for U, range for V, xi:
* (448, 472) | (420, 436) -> 0.111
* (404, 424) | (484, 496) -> 0.093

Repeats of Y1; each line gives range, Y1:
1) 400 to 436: 434.0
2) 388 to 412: 394.0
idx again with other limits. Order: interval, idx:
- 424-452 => 4.60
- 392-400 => 4.57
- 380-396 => 4.59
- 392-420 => 4.54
